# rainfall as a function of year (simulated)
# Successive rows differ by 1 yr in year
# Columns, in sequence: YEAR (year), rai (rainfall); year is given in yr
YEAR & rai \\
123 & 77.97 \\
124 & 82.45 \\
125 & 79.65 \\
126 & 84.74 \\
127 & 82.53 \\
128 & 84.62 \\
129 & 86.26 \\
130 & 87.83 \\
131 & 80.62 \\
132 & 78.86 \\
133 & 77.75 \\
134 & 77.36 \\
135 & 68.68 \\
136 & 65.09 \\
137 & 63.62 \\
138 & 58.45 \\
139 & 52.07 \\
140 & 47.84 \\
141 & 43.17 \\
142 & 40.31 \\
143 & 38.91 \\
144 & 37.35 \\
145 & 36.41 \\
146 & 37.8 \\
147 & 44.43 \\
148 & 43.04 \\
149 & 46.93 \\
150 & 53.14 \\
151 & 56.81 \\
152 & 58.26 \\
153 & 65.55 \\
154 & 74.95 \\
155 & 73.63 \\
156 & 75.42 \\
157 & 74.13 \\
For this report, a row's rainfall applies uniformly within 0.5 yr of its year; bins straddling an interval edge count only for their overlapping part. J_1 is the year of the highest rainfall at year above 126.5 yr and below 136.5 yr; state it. 130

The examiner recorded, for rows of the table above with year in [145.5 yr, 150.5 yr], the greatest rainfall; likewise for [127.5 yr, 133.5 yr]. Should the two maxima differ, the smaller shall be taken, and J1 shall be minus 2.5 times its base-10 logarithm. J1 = -4.31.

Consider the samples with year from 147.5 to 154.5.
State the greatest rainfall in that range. 74.95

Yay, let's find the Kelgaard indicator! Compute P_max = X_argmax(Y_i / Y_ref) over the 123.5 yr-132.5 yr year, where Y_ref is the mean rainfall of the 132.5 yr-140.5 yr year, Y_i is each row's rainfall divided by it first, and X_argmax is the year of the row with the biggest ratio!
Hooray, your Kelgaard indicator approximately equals 130 yr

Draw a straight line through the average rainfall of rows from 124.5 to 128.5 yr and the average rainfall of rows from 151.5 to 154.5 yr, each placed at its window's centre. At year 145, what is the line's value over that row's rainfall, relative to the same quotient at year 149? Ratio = 1.3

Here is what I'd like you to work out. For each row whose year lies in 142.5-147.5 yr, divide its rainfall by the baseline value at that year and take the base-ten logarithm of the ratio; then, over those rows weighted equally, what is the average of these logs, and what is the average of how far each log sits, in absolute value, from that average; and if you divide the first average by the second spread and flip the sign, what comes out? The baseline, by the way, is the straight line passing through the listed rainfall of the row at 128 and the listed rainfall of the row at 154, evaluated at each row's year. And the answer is 12.2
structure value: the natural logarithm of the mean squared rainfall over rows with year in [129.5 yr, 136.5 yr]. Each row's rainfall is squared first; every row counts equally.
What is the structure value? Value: 8.69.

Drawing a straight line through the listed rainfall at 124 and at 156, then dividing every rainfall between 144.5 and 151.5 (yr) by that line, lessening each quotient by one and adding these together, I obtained -2.9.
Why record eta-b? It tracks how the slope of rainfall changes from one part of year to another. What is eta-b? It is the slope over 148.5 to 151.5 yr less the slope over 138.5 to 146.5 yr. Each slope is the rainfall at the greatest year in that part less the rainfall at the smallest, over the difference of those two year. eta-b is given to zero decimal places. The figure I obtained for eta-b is 7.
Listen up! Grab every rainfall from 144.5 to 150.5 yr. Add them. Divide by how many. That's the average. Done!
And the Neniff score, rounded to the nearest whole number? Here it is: 44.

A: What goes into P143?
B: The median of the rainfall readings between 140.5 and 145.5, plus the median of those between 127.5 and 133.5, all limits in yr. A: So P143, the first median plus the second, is 122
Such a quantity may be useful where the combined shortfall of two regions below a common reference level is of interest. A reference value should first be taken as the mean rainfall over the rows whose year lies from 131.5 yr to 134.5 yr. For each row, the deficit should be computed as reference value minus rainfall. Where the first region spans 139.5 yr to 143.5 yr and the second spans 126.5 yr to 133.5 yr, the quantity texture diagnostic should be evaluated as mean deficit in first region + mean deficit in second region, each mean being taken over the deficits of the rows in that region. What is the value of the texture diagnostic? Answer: 31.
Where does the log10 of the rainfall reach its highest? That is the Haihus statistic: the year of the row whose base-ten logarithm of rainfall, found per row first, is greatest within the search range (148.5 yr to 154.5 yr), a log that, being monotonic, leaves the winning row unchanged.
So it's 154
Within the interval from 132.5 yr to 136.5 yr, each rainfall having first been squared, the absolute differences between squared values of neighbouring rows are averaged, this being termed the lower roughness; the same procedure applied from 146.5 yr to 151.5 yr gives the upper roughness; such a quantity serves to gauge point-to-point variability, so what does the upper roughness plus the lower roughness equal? 977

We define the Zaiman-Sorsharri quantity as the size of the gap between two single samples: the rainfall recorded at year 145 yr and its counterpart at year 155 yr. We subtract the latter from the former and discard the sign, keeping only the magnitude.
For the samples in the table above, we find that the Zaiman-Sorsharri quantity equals 37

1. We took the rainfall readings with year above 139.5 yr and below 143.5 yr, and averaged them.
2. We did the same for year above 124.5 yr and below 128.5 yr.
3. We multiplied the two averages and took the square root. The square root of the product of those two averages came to 59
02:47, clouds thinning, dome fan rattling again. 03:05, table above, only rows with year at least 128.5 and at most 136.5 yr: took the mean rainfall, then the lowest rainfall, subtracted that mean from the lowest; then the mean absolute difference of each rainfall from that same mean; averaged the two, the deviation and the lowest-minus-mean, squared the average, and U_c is 12.7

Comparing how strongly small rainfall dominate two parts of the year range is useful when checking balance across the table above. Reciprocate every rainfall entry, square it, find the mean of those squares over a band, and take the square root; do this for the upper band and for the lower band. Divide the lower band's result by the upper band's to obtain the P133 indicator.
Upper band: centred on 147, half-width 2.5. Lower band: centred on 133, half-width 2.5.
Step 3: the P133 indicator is 0.54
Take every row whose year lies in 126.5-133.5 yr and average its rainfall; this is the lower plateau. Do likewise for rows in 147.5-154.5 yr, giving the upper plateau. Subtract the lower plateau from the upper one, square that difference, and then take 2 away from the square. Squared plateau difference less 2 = 658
